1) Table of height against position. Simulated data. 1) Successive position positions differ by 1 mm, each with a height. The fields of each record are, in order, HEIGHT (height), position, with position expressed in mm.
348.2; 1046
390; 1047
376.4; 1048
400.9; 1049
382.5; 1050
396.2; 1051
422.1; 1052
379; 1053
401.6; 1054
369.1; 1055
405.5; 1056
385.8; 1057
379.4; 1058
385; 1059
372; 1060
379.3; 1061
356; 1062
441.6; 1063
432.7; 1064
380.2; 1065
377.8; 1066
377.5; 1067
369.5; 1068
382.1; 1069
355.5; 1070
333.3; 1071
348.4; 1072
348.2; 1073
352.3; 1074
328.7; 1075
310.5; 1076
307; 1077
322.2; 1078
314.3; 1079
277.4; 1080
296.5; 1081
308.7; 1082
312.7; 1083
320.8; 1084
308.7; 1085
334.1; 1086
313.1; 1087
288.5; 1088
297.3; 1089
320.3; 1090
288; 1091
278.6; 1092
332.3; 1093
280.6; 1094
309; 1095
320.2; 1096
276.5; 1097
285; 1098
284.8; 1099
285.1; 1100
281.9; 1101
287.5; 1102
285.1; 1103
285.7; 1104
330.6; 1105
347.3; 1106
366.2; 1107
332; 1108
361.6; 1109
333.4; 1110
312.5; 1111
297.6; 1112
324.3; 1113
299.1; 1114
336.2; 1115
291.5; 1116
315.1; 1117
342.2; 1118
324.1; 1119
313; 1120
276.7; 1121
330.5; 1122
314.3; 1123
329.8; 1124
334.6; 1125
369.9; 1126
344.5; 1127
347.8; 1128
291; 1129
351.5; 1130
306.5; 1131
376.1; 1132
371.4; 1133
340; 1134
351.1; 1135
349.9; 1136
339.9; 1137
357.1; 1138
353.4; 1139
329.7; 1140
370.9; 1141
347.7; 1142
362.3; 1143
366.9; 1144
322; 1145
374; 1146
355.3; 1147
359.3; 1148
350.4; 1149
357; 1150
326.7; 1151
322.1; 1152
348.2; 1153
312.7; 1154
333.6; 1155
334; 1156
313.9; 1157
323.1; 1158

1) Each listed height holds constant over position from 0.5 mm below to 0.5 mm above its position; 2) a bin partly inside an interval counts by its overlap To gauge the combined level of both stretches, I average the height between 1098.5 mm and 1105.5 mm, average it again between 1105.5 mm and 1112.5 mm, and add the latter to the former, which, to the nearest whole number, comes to 627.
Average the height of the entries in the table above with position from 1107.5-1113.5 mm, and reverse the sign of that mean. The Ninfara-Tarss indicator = -327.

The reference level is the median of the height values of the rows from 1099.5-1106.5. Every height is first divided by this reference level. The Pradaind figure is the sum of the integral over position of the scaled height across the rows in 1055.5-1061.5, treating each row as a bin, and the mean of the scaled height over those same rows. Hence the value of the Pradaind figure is 9.4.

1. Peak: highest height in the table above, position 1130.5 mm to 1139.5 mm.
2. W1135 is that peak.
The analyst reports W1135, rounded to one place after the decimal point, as 376.1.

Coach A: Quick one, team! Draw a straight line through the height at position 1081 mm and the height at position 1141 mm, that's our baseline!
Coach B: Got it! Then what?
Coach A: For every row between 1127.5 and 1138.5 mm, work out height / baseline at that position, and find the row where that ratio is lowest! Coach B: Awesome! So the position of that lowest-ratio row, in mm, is 1129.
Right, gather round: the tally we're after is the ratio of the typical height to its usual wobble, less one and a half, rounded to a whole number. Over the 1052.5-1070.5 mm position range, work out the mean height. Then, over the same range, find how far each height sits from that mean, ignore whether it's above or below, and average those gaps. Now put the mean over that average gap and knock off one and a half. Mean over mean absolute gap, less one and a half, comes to 23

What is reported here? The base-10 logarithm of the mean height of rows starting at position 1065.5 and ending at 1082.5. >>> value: 2.53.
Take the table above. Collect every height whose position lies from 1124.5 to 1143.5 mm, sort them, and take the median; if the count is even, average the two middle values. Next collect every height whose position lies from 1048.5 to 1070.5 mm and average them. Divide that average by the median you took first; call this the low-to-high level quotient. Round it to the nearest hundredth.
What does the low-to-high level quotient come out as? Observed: 1.11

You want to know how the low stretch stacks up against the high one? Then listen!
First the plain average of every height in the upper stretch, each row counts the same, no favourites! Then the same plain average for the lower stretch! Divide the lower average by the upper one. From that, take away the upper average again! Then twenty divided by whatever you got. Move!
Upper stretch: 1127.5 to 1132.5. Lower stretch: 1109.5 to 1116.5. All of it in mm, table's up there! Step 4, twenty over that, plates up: -0.060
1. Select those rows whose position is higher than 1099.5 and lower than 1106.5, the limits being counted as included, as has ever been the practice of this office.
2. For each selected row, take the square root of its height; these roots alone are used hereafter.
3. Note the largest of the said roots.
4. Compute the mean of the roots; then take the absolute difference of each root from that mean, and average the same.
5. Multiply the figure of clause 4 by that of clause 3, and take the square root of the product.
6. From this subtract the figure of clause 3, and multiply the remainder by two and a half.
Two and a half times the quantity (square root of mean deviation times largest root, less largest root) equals -38.1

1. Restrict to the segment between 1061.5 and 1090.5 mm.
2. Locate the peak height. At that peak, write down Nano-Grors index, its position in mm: 1063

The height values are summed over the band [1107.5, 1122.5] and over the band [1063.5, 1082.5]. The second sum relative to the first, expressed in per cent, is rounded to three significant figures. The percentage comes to 136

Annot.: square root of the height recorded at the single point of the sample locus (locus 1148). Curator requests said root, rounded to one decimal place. 19.0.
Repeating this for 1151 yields 18.1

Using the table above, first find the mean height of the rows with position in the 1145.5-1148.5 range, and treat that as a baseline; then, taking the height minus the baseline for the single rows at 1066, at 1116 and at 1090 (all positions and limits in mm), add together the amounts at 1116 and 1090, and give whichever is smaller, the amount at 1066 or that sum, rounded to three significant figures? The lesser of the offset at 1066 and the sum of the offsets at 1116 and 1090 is -114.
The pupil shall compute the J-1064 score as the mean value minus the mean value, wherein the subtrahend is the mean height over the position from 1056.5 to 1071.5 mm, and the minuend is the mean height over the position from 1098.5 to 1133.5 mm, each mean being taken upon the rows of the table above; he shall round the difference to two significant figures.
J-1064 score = -58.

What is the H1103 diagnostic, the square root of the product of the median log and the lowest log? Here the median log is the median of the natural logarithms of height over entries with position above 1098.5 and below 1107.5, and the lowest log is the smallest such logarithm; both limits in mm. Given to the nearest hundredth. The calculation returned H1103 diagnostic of 5.65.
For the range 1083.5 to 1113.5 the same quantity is 5.68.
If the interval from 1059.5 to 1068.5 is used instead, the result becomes 5.90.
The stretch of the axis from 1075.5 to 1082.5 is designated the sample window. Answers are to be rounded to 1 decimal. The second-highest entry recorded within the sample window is 314.3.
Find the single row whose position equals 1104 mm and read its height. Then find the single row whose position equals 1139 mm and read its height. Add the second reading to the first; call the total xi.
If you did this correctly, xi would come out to 639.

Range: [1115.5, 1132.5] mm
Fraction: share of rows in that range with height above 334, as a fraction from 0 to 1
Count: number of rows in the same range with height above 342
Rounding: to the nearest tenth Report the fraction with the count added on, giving 6.4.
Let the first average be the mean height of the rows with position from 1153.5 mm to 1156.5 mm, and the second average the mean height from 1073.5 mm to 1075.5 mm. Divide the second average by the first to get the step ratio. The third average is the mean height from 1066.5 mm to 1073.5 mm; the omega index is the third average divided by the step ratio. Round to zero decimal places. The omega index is 345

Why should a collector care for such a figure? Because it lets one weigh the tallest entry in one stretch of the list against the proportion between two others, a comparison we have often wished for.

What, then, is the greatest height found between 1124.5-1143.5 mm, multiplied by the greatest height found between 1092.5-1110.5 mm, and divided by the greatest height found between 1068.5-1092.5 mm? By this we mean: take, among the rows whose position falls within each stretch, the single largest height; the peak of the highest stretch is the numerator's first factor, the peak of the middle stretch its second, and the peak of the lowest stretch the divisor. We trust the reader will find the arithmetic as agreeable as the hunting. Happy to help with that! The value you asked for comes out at 360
